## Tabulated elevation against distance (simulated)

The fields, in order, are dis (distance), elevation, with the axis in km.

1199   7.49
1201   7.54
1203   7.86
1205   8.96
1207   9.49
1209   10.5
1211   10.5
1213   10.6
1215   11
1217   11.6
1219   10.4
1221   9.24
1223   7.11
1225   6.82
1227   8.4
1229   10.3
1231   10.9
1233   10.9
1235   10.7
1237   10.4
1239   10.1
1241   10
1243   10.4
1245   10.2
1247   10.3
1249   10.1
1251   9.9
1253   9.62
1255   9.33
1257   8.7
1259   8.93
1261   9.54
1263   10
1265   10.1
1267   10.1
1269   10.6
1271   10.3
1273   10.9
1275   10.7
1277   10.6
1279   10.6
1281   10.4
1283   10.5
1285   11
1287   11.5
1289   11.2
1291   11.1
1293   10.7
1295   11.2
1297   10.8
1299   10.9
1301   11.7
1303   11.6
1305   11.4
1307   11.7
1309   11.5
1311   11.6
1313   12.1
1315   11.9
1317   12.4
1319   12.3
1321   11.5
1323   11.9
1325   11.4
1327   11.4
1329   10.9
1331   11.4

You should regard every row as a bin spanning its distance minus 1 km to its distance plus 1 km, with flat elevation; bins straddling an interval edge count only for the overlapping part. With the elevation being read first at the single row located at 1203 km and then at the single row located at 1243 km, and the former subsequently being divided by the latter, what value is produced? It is 0.76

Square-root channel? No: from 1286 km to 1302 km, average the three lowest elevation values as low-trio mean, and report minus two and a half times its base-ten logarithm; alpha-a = -2.58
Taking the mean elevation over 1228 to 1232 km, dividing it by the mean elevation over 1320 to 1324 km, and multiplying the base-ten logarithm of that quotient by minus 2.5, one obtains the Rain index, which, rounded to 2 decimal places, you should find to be 0.11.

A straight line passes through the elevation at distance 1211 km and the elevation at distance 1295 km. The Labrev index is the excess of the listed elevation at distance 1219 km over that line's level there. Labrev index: -0.17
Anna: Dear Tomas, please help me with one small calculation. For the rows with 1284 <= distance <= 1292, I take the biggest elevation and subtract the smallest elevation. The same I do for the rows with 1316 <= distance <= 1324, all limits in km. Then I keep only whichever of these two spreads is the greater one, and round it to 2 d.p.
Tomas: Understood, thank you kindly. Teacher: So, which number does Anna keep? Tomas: 0.90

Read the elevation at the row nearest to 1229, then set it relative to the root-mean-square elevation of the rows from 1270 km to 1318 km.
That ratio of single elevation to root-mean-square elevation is 0.92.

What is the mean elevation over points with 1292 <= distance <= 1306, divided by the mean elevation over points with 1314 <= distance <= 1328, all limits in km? 0.95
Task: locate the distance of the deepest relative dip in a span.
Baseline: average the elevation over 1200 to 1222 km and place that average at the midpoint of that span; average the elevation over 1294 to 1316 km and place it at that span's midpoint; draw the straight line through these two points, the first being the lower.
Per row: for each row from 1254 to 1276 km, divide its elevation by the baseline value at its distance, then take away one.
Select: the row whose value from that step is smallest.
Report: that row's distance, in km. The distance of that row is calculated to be 1257 km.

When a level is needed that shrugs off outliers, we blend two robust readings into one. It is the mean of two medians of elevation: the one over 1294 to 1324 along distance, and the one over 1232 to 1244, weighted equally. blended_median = 11.0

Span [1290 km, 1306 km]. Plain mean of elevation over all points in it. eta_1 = 11.2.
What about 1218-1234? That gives 9.3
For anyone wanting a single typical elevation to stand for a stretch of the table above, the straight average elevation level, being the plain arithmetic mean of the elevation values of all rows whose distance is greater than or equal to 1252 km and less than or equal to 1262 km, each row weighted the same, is 9.2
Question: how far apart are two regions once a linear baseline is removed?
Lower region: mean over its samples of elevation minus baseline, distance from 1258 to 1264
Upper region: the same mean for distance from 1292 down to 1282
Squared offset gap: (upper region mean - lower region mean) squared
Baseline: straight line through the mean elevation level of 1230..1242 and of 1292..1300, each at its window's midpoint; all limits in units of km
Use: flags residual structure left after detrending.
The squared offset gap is 1.95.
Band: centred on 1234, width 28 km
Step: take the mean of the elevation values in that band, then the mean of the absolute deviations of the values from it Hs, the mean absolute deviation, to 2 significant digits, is 1.0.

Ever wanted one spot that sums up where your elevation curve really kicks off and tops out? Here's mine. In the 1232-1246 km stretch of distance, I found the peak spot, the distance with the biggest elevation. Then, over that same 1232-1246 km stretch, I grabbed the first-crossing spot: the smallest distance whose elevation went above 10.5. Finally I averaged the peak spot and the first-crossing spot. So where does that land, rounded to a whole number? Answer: 1233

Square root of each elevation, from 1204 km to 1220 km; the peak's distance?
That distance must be 1217 km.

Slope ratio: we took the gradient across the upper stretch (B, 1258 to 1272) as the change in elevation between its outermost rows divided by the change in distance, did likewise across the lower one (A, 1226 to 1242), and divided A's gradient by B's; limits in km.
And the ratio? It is 1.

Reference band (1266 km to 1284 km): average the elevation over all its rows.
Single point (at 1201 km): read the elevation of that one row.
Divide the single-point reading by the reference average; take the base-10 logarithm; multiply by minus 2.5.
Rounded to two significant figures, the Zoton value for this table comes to 0.36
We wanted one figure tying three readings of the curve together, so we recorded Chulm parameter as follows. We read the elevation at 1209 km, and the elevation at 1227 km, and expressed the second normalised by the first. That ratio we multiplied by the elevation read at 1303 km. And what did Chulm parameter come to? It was 9.3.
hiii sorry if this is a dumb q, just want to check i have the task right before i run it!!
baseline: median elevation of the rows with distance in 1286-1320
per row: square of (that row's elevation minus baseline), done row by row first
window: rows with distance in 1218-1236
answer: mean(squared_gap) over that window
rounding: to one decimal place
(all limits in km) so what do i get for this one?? 6.7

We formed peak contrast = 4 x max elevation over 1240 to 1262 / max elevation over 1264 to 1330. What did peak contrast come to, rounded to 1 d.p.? 3.4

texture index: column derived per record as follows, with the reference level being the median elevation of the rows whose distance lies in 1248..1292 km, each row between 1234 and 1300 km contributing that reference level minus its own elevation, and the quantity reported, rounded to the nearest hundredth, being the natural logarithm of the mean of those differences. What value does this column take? -5.54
